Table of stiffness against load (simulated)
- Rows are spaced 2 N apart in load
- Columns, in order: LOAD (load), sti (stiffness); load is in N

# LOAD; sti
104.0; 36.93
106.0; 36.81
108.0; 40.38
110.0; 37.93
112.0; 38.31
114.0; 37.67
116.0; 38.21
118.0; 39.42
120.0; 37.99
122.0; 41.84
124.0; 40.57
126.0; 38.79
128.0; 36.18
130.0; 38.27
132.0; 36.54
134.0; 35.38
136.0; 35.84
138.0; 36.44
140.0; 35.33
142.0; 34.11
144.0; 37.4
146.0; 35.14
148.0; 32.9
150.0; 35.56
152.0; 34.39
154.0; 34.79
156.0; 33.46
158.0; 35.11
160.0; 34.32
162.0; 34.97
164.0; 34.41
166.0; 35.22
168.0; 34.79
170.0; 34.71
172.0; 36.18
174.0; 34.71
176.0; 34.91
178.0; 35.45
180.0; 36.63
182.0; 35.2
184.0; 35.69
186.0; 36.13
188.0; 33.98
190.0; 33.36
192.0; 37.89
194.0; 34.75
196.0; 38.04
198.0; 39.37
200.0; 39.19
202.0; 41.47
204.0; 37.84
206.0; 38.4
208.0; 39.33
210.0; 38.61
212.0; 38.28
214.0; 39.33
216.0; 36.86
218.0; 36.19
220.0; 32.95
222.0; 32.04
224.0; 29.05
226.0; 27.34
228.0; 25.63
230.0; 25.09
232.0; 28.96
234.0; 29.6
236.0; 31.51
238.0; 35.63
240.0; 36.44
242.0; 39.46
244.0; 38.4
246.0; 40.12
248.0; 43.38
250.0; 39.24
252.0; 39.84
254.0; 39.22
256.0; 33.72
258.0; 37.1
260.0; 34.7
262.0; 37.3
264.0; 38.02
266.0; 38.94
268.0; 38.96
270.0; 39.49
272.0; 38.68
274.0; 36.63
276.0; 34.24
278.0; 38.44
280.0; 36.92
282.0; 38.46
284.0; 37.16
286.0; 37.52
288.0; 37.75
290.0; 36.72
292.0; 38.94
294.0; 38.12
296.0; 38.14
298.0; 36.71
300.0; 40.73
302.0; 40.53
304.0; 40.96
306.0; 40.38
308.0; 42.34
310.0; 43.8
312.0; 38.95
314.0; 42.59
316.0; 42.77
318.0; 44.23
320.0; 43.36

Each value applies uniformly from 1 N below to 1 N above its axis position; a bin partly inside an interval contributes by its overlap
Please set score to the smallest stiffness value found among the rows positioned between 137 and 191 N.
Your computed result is 32.9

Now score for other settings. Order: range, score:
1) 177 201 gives 33.36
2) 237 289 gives 33.72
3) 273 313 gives 34.24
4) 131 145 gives 34.11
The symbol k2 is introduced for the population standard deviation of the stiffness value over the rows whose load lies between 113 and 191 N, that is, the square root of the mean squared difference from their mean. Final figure 1.9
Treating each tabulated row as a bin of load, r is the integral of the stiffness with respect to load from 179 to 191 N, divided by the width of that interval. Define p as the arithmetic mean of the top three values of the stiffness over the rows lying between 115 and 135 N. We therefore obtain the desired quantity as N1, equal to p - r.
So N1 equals 5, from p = 40.6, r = 35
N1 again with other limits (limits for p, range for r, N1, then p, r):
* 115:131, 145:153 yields 6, 40.6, 34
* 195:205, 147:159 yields 6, 40.0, 34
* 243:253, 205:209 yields 2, 41.1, 39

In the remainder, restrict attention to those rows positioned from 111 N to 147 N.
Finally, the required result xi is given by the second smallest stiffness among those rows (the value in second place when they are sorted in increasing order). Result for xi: 35.14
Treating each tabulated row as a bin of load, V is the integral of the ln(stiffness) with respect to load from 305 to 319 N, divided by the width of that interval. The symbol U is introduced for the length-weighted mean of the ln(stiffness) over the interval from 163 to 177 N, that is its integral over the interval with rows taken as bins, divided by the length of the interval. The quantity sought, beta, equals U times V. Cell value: 13.3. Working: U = 3.55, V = 3.74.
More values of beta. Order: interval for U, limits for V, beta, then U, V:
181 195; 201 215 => 13.1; 3.56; 3.66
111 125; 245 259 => 13.4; 3.67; 3.66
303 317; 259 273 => 13.6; 3.73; 3.64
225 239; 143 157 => 11.9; 3.36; 3.55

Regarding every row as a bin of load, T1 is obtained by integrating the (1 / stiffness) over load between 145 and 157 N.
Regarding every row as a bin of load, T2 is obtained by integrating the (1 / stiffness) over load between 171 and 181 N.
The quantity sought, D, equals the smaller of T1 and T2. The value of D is 0.28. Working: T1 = 0.349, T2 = 0.28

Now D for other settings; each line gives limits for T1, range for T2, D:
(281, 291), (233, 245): 0.27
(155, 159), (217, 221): 0.12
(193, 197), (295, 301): 0.11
